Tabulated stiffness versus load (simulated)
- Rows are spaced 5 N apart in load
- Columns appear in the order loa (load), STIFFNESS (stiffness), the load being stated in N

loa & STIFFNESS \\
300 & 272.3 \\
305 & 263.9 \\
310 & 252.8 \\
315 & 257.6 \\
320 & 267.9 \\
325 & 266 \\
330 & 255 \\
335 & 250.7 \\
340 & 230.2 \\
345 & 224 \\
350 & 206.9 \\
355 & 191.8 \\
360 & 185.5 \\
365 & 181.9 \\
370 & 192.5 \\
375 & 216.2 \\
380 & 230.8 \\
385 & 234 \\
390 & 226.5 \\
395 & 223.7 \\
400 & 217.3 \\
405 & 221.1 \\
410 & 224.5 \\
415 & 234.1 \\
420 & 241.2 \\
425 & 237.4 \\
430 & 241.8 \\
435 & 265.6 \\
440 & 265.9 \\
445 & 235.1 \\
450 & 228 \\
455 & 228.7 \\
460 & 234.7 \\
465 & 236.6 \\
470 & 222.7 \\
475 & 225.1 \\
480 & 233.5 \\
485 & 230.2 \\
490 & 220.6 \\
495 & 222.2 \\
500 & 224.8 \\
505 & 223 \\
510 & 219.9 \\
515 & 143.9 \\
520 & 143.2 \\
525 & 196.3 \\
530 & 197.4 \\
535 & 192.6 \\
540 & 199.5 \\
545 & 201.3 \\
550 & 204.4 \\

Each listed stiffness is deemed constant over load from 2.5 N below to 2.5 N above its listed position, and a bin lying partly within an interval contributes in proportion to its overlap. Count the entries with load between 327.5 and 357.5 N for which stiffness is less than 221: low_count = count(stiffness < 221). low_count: 2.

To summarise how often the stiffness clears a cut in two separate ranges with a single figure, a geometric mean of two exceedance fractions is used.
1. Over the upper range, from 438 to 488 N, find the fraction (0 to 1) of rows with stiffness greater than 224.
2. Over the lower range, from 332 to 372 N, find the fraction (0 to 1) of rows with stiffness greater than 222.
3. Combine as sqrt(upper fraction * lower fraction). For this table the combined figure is 0.58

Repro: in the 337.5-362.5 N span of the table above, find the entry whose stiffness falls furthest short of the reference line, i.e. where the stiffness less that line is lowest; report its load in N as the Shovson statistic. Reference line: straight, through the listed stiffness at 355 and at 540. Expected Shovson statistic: 360 N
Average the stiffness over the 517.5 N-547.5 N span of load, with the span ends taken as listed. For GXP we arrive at 188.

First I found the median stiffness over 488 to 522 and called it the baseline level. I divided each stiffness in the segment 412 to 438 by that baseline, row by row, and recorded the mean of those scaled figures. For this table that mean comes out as 1.11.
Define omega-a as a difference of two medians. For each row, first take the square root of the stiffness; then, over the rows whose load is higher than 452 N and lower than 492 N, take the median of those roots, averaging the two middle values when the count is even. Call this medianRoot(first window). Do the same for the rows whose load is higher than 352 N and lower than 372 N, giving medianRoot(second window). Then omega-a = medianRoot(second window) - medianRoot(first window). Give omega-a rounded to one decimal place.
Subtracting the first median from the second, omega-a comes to -1.4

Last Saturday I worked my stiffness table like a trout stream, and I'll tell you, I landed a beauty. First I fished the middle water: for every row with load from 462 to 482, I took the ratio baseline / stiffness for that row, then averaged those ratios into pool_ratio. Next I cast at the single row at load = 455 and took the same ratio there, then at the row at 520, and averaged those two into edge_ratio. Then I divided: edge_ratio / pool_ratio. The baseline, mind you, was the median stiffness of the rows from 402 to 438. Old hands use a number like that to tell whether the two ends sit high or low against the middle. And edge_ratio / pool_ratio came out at 1.30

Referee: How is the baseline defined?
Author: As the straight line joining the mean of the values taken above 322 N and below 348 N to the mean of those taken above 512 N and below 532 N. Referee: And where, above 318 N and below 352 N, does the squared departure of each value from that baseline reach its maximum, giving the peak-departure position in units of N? 350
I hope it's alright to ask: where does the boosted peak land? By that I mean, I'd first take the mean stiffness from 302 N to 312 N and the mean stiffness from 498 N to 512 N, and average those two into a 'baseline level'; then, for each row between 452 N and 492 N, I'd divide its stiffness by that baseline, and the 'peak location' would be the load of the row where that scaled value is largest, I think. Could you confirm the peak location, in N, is 465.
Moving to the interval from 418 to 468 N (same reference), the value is 440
